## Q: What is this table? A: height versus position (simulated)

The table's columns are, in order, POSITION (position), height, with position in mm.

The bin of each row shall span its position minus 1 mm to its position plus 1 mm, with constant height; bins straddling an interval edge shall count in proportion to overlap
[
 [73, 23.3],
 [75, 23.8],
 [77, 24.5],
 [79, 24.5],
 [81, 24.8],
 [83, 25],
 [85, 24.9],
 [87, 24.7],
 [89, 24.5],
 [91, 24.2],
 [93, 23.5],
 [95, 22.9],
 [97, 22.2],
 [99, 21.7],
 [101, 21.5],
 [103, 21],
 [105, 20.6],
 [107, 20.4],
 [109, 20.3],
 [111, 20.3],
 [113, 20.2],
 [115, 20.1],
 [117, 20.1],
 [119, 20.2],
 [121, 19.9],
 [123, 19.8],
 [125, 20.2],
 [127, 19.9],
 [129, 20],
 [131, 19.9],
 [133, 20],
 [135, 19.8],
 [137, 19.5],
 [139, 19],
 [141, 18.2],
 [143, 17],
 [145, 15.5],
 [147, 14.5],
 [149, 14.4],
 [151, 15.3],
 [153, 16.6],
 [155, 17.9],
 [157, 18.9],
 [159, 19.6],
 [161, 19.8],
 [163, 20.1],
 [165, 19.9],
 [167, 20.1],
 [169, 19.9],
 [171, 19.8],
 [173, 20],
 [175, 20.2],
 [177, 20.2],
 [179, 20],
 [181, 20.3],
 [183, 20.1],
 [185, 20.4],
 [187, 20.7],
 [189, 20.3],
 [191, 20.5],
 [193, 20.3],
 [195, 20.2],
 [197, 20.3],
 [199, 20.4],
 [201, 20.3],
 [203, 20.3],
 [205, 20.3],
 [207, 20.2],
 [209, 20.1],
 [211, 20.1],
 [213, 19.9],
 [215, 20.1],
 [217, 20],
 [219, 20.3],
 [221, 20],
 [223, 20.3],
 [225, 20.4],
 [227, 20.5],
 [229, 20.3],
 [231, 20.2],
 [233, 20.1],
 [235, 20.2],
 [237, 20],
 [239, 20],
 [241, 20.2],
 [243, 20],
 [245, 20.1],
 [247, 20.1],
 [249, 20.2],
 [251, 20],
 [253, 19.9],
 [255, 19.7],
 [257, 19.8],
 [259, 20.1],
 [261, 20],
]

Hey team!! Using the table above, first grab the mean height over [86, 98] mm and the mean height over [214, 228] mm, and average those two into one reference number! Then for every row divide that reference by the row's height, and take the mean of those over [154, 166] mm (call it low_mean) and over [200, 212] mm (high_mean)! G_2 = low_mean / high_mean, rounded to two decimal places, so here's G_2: 1.05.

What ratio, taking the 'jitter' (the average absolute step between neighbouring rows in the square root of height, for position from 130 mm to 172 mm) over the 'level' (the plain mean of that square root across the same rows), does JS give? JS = 0.017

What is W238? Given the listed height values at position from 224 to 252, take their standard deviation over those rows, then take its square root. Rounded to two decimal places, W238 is 0.39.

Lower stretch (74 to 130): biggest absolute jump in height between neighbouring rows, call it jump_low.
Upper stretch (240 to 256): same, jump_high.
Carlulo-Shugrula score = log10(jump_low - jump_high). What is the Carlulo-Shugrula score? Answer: -0.30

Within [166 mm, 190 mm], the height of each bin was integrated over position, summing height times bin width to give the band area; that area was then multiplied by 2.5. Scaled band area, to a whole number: 1210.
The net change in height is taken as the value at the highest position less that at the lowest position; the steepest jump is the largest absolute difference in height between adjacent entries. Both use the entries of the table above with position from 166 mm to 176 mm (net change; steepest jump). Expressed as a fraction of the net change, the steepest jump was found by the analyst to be 2.0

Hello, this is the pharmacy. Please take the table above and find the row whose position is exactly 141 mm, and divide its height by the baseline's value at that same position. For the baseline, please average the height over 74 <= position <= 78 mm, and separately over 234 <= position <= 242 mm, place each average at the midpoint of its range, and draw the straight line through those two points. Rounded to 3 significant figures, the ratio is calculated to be 0.808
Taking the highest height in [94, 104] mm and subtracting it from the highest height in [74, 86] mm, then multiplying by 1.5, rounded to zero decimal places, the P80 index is 3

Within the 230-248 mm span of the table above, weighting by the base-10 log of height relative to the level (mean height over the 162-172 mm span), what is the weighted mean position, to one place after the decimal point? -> 238.1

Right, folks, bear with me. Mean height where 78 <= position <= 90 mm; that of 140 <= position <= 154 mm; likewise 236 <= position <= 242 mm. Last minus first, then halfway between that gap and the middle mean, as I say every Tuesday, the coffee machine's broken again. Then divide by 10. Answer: 0.56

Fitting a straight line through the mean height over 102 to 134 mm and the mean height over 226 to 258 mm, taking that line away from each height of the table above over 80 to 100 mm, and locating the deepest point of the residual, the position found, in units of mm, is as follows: 99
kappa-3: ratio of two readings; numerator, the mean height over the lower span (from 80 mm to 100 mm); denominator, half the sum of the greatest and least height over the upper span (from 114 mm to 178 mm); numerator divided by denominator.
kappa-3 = 1.38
